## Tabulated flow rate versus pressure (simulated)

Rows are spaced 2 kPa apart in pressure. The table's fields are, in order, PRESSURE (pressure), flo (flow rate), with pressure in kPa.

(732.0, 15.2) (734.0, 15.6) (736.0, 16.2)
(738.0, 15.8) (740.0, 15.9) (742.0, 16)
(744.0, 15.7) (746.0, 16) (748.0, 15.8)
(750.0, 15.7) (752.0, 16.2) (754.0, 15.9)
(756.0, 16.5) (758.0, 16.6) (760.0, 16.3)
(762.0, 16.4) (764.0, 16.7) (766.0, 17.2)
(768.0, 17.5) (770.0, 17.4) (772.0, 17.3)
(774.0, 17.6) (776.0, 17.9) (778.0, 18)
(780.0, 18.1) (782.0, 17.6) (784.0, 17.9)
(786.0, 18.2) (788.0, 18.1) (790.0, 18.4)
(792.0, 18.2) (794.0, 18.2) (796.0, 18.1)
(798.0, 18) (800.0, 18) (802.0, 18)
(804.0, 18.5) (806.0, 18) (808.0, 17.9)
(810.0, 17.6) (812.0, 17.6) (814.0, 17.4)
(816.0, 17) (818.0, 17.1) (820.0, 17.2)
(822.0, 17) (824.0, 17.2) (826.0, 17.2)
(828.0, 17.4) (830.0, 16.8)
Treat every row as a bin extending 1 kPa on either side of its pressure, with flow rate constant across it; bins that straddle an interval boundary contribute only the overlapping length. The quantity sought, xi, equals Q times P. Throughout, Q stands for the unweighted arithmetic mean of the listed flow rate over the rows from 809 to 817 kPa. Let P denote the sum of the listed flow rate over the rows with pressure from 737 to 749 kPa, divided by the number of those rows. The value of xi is 276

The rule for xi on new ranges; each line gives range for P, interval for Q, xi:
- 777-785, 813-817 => 308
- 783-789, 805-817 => 318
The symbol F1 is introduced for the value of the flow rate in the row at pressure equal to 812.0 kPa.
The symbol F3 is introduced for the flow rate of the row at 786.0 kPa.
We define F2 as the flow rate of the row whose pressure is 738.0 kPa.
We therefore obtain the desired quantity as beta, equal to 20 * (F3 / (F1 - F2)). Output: 202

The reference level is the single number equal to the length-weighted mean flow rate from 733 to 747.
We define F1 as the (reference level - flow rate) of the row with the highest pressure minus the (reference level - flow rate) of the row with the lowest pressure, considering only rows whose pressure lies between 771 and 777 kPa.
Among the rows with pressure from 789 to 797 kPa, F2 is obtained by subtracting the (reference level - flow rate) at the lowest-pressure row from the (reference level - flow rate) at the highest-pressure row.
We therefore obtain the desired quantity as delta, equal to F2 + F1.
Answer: -0.3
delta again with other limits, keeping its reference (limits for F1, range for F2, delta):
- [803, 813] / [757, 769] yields 0.0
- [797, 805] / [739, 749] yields -0.4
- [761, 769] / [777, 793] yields -1.3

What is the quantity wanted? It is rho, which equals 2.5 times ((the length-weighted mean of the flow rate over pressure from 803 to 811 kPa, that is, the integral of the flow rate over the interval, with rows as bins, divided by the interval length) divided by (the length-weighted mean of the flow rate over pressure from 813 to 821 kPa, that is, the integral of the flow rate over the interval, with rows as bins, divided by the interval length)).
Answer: 2.6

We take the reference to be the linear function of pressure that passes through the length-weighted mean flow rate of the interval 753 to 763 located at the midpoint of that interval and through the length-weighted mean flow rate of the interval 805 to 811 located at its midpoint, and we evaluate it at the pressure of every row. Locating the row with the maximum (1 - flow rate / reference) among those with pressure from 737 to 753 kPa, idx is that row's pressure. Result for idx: 750.0 kPa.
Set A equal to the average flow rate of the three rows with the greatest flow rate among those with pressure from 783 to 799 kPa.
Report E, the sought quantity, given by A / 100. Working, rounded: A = 18.3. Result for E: 0.183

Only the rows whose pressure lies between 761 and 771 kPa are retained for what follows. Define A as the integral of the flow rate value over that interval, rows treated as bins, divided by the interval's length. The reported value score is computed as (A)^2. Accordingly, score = 290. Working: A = 17.0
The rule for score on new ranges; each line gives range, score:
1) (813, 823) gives 294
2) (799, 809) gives 327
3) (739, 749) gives 252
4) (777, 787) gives 323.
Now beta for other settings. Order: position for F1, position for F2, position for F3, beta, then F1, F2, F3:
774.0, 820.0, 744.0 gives 785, 17.6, 17.2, 15.7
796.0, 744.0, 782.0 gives 147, 18.1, 15.7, 17.6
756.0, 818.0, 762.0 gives -547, 16.5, 17.1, 16.4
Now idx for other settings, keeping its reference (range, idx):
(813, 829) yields 822.0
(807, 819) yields 816.0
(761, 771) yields 762.0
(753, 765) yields 754.0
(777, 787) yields 782.0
